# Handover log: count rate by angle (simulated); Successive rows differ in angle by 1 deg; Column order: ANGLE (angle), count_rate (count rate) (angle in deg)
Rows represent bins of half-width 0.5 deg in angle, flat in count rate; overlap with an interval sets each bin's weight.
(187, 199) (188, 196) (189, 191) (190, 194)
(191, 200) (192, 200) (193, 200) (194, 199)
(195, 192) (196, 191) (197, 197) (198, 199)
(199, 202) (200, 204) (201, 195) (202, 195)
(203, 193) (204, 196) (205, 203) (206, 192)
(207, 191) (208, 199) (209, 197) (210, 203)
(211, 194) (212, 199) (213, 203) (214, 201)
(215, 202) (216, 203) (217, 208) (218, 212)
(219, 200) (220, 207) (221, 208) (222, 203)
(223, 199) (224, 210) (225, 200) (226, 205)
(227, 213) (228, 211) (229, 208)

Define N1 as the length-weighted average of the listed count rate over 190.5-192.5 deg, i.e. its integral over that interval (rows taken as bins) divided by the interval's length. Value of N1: 200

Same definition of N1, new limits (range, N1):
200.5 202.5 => 195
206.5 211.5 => 197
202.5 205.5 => 197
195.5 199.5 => 197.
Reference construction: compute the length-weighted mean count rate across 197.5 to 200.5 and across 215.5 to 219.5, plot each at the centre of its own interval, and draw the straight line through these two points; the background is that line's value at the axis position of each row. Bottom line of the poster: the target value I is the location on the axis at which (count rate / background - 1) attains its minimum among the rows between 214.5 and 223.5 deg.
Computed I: 223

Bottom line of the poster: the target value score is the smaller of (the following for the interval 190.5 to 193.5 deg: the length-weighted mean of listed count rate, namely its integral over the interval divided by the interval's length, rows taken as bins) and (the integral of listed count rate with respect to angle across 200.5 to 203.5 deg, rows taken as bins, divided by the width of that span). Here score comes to 194.3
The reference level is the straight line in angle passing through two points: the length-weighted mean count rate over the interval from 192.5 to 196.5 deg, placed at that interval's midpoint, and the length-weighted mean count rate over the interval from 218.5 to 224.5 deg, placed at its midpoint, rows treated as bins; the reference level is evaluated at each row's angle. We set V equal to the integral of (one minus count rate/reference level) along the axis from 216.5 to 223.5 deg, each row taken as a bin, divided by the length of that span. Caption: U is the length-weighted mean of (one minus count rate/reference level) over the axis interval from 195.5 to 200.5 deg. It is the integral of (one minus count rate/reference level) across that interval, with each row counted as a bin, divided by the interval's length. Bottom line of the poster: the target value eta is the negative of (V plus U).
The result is 0.016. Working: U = -0.010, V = -0.006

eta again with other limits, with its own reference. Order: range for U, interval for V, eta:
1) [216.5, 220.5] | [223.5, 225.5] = 0.014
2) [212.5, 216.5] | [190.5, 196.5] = 0.010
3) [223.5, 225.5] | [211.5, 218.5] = 0.006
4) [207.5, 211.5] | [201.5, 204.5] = -0.030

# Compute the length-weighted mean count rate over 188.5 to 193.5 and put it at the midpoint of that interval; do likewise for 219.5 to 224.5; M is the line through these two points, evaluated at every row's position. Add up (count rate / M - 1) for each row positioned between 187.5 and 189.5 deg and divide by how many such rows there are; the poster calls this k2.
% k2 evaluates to -0.014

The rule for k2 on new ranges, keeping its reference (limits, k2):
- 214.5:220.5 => 0.006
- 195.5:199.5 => -0.008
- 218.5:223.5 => -0.008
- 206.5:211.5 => -0.025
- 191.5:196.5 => -0.007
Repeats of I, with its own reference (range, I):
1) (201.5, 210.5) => 207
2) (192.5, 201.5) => 196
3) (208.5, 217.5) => 211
